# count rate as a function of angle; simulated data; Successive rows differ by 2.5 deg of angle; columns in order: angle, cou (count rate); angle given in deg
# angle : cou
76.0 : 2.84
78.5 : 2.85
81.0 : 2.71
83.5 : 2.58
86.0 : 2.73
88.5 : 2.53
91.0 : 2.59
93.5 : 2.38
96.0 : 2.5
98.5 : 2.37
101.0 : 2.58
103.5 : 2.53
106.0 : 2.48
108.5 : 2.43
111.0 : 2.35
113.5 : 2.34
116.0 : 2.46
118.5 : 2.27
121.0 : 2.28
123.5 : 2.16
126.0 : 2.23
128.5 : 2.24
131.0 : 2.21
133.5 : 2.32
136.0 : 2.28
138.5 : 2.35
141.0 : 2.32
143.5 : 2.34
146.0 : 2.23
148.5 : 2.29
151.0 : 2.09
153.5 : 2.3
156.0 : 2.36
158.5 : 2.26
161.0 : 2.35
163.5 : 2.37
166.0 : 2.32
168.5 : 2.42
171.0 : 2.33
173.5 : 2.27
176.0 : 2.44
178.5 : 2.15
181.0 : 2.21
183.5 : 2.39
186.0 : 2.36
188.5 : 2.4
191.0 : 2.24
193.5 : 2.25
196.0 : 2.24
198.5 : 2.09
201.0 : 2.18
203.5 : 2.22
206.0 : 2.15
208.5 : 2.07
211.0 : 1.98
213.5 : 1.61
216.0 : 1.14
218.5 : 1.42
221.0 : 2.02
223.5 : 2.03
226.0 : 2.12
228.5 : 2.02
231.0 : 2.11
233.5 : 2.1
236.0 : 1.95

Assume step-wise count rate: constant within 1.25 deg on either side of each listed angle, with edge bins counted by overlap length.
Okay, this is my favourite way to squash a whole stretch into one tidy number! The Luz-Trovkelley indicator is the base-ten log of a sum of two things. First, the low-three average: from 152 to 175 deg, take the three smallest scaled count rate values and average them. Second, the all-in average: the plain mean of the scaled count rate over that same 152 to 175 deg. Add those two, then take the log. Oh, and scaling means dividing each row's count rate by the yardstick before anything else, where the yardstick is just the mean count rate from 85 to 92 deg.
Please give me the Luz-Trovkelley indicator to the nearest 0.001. 0.246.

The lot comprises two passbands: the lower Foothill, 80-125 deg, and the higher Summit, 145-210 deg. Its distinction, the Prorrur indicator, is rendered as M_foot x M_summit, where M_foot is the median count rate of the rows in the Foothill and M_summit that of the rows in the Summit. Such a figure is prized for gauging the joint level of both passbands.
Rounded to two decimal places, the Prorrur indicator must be 5.59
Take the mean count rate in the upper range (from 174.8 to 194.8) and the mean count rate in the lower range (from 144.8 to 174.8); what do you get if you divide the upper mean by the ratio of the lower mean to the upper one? 2.31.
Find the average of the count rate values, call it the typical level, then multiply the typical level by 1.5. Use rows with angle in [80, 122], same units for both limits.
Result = 3.7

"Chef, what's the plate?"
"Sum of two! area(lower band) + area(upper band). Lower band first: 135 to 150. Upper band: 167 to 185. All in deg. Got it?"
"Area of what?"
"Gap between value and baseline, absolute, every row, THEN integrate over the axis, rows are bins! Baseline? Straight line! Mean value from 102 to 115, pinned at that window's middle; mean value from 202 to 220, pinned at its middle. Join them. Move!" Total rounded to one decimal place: 6.5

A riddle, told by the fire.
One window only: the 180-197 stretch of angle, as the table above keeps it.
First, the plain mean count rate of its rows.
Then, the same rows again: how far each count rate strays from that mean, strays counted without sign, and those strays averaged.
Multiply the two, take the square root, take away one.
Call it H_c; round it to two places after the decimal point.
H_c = -0.59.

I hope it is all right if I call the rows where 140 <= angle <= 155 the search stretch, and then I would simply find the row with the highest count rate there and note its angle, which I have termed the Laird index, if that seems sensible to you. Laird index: 143.5 deg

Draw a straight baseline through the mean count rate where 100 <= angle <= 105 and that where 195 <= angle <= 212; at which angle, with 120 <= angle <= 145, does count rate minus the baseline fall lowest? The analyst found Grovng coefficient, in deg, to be 123.5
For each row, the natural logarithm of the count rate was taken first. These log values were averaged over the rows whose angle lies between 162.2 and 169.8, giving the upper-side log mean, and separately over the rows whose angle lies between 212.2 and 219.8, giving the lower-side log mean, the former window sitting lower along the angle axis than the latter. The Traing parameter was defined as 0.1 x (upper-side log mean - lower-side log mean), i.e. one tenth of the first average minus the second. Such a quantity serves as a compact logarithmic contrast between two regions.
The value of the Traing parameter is 0.054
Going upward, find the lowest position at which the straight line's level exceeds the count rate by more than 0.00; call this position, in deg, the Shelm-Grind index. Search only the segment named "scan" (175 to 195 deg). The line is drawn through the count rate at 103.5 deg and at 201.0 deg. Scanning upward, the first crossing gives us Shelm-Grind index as 178.5 deg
